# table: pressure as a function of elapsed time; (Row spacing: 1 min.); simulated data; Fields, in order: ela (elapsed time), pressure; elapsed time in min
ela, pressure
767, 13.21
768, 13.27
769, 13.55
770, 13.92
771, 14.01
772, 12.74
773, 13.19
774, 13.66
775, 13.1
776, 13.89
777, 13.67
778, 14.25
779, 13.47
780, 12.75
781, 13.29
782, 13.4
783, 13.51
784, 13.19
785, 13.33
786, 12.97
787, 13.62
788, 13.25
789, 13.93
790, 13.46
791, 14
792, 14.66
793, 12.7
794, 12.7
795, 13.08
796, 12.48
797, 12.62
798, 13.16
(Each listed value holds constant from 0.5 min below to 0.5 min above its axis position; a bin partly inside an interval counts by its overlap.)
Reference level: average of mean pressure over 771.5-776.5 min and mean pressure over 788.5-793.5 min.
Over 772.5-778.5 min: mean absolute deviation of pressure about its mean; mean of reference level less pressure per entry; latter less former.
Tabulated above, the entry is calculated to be -0.41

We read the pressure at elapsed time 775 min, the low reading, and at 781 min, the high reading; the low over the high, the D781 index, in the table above 0.986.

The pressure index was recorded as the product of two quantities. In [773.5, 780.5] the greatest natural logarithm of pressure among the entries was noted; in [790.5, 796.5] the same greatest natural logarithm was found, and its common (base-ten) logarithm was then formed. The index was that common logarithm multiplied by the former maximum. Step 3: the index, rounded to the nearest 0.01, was 1.14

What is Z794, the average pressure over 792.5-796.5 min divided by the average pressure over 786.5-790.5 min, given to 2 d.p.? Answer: 0.94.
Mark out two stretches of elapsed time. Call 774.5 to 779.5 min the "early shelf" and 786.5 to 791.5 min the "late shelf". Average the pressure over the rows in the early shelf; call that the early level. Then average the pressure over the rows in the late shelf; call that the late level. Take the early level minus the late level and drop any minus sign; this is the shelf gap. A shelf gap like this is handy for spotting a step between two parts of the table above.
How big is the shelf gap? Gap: 0.0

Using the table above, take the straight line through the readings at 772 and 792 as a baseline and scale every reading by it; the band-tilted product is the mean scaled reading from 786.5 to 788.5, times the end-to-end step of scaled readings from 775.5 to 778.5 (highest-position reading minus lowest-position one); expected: 0.01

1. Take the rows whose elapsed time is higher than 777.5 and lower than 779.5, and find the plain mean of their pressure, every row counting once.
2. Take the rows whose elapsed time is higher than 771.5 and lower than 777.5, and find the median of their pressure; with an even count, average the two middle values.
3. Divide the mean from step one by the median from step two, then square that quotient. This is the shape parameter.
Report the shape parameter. 1.07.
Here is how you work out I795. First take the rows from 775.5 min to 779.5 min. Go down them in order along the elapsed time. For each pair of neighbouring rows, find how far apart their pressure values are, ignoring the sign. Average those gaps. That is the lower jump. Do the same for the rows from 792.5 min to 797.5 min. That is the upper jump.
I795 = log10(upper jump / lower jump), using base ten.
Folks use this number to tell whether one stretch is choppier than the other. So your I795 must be -0.3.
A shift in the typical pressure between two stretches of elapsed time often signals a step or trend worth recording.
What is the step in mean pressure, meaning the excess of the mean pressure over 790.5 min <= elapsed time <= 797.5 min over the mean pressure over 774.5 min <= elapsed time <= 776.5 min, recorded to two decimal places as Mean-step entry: -0.32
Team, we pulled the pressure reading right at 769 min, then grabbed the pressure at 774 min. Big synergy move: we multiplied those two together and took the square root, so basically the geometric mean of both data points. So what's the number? 13.6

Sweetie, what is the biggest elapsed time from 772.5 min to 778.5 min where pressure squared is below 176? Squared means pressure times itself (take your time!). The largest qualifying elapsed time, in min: 775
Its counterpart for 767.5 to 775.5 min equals 775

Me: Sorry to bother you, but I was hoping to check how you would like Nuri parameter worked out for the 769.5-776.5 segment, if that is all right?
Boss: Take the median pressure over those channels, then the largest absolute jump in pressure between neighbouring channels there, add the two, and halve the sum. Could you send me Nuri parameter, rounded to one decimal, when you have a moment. 7.5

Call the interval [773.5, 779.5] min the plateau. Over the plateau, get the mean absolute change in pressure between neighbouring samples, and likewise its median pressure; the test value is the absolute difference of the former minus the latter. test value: 13.1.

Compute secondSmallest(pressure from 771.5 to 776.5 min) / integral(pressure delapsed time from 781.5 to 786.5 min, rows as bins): 0.197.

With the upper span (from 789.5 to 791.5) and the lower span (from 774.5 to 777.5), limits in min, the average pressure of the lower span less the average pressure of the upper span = -0.18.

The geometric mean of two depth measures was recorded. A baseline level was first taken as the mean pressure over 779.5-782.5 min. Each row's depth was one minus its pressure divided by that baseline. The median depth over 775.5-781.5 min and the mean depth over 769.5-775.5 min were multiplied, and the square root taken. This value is 0.027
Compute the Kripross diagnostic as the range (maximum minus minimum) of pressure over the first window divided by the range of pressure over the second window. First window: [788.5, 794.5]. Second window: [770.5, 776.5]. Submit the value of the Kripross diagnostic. 1.5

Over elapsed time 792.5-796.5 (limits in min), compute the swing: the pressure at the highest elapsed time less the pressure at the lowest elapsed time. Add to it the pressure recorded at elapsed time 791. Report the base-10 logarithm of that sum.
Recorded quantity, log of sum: 1.14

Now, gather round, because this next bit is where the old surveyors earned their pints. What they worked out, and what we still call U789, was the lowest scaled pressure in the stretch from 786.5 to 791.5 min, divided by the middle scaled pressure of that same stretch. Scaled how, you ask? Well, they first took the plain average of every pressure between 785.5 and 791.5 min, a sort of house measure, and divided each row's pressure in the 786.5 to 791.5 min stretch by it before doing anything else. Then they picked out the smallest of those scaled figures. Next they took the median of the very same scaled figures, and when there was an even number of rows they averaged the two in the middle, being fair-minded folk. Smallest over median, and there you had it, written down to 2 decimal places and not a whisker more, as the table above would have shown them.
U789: 0.97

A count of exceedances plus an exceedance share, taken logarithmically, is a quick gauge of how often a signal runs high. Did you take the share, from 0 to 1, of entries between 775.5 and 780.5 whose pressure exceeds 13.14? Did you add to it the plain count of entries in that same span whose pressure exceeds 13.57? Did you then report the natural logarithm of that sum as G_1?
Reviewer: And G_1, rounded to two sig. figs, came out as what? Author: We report 1.3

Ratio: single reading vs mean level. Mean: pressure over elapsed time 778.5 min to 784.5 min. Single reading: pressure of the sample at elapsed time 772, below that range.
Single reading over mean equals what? 0.96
